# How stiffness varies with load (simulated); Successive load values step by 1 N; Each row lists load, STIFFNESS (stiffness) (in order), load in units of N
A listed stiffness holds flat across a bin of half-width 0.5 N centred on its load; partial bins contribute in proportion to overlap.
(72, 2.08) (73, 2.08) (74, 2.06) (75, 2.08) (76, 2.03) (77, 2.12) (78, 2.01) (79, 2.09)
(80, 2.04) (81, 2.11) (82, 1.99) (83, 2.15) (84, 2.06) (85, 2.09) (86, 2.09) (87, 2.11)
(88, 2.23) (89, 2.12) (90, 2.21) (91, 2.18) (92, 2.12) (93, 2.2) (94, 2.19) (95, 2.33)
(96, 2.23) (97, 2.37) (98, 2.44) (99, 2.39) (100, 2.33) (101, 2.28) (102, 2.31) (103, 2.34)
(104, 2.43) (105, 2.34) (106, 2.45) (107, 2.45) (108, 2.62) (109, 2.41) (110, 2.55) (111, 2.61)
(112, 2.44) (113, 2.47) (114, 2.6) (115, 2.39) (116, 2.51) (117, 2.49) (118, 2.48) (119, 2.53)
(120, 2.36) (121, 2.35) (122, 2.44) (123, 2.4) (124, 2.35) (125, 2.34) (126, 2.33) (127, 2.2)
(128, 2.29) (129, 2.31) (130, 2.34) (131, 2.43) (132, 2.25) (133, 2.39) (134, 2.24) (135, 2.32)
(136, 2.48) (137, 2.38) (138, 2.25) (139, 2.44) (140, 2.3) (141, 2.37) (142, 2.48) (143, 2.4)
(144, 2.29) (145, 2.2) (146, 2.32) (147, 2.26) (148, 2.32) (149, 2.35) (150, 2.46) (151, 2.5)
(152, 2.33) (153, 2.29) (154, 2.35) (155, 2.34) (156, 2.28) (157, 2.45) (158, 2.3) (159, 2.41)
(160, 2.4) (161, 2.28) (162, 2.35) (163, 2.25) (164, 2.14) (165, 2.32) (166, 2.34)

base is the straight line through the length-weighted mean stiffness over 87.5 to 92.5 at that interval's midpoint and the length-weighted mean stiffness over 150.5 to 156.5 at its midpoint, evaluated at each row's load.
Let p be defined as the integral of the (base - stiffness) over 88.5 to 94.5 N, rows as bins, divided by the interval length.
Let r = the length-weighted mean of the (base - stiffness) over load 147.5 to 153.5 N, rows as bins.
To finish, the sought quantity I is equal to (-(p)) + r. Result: -0.04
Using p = 0.01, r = -0.03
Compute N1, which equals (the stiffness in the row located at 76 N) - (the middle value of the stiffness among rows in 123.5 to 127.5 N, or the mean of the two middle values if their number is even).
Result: -0.3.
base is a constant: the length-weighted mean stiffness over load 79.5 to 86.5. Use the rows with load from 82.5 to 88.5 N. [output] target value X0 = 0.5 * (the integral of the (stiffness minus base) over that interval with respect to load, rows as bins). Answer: 0.1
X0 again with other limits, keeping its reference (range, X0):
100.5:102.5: 0.2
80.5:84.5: 0.0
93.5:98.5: 0.6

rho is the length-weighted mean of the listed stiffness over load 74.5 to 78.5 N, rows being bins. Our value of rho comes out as 2.06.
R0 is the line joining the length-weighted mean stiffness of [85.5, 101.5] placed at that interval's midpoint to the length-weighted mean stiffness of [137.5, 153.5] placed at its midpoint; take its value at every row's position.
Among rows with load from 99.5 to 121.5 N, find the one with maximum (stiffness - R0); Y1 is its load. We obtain 108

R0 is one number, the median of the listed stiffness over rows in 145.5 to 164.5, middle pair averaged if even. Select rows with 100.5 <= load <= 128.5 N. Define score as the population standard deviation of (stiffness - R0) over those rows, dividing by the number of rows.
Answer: 0.103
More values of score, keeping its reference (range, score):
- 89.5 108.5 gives 0.119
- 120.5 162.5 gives 0.074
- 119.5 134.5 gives 0.066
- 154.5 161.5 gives 0.064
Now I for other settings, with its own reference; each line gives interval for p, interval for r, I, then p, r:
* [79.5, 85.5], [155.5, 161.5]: -0.07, 0.08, 0.01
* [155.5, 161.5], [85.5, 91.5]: 0.00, 0.01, 0.01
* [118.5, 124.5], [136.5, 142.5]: 0.08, -0.15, -0.06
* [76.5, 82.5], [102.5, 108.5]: -0.31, 0.08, -0.22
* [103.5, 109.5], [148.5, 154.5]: 0.19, -0.23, -0.04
